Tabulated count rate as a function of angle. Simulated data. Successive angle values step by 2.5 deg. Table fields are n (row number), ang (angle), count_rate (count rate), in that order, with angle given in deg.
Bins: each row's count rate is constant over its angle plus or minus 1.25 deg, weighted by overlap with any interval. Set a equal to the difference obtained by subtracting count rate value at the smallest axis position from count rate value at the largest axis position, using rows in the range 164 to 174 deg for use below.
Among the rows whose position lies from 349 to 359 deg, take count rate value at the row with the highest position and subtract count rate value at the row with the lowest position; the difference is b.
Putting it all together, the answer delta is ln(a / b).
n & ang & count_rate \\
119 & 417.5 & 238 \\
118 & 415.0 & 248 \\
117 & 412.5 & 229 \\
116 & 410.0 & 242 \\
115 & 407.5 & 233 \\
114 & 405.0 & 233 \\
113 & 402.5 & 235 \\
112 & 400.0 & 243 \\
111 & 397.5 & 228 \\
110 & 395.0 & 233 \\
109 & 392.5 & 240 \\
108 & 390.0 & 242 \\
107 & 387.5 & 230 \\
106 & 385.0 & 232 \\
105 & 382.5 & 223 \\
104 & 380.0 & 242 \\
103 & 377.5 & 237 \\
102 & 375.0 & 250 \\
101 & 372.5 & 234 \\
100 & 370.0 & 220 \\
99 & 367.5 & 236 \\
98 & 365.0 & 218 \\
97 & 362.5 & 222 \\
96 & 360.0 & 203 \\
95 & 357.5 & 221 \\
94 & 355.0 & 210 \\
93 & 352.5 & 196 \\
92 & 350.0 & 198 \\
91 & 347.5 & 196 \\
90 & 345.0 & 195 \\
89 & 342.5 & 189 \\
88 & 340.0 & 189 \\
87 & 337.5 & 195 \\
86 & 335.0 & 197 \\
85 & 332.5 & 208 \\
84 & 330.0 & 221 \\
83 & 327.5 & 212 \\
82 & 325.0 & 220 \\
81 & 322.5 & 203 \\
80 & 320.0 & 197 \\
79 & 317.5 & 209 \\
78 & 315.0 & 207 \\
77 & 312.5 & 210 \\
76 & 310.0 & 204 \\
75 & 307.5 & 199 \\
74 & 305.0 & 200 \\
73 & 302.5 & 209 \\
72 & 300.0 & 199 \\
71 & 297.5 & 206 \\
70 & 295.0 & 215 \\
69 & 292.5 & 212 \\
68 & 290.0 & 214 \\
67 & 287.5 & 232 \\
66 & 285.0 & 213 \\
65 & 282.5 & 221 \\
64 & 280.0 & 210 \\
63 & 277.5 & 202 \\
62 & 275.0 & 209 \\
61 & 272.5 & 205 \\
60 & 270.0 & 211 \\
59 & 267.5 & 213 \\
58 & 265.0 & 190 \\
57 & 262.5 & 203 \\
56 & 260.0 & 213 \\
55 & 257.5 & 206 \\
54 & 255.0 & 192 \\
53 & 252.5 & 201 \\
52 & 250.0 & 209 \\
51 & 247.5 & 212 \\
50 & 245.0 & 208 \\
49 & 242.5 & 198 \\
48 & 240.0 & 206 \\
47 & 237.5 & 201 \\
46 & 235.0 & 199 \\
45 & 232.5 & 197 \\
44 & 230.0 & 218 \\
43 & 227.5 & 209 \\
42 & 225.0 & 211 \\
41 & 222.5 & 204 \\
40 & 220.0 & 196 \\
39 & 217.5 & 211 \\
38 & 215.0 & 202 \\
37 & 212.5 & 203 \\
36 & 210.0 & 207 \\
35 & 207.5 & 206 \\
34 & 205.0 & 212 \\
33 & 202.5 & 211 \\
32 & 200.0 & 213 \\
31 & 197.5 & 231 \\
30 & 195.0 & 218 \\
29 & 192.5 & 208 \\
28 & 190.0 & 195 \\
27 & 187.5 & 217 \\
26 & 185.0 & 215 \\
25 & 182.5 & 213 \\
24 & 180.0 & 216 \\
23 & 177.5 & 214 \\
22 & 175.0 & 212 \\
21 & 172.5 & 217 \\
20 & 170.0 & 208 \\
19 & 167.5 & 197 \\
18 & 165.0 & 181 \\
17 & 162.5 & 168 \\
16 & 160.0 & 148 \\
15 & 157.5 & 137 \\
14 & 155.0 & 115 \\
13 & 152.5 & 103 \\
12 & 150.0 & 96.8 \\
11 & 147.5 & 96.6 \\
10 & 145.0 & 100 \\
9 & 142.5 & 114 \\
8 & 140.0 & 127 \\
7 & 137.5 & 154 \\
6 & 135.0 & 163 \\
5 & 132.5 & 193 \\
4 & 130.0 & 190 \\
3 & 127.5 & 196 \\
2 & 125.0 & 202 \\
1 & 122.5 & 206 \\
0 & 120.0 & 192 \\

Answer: 0.4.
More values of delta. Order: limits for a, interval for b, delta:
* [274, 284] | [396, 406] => 0.9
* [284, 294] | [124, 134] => -2.2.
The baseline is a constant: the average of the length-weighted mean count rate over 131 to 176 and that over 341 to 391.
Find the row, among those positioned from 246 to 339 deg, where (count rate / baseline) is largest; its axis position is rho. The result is 287.5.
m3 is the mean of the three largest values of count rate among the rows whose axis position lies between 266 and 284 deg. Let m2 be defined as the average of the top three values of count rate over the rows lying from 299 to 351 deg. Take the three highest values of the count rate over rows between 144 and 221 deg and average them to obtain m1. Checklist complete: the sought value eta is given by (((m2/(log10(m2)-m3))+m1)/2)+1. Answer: 111.5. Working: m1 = 222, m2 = 218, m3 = 215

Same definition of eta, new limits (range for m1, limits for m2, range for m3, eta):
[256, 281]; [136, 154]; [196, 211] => 106.9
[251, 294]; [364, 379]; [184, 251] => 111.6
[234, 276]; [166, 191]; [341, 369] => 106.8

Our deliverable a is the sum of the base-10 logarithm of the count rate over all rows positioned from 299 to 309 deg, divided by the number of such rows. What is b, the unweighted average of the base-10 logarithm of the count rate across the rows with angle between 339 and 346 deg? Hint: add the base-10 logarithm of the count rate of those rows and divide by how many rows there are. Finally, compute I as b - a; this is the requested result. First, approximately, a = 2.30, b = 2.28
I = -0.02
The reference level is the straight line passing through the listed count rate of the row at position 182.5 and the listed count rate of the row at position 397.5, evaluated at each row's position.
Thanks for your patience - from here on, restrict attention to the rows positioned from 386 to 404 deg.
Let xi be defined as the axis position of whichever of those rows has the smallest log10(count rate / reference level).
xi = 397.5 deg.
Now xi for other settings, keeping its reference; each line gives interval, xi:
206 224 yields 220.0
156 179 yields 157.5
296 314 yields 307.5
